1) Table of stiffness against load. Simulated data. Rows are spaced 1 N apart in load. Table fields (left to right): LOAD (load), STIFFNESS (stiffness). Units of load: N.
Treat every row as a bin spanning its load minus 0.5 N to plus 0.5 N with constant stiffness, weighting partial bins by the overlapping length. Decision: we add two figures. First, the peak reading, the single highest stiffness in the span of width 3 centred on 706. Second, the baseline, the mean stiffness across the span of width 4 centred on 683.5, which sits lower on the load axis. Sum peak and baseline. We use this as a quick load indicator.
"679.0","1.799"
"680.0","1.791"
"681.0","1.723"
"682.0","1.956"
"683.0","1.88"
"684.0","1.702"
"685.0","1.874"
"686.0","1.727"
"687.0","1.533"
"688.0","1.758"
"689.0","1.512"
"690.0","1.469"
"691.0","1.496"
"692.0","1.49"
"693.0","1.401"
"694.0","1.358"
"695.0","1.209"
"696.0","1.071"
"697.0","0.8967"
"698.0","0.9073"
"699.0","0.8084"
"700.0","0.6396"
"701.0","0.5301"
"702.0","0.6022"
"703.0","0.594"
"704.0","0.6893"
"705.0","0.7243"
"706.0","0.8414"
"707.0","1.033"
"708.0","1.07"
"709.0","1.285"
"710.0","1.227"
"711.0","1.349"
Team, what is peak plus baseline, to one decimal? 2.9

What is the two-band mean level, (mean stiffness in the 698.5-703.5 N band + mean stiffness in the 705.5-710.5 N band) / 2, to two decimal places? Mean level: 0.86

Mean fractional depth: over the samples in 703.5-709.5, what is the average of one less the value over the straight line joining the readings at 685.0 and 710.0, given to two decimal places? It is 0.28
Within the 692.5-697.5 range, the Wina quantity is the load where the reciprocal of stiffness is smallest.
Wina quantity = 693.0 N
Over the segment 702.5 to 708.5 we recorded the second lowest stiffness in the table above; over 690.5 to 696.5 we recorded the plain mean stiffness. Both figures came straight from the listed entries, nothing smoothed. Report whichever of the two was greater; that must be 1.34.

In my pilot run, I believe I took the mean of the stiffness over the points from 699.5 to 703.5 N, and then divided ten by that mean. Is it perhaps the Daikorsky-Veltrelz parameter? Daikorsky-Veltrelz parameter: 16.9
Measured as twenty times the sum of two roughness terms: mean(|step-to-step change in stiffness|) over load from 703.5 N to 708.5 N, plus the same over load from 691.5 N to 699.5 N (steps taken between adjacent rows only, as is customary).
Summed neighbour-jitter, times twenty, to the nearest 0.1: 3.9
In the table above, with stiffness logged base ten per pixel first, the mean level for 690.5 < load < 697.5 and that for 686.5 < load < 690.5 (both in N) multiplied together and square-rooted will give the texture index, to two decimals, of 0.14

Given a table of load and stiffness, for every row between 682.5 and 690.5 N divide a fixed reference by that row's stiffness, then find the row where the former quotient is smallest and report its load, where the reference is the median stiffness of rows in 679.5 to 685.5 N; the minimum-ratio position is 683.0 N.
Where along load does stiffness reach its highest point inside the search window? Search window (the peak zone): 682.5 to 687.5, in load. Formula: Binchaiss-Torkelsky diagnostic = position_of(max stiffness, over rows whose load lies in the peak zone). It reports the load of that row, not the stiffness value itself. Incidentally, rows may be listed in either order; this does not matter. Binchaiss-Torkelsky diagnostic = 683.0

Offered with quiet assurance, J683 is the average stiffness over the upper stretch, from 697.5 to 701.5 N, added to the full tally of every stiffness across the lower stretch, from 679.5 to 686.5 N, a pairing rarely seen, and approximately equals 13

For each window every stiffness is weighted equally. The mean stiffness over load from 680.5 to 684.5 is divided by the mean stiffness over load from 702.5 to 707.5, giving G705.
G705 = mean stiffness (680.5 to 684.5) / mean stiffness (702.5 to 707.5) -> 2.3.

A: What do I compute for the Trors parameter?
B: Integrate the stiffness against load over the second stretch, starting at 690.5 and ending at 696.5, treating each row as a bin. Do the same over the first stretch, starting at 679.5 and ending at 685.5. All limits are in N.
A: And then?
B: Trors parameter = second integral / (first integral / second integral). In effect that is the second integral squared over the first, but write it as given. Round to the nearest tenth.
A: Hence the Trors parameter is 5.9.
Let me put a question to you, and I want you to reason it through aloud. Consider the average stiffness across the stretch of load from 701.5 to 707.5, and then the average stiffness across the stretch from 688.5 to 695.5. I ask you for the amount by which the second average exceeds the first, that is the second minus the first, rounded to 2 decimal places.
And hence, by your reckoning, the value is 0.67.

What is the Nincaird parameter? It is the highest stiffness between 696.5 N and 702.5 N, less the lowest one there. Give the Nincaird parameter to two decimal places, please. 0.38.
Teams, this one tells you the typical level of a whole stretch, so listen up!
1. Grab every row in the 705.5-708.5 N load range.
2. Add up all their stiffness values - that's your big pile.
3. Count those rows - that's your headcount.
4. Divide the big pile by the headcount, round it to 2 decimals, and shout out 0.98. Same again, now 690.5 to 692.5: 1.49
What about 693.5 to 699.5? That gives 1.04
